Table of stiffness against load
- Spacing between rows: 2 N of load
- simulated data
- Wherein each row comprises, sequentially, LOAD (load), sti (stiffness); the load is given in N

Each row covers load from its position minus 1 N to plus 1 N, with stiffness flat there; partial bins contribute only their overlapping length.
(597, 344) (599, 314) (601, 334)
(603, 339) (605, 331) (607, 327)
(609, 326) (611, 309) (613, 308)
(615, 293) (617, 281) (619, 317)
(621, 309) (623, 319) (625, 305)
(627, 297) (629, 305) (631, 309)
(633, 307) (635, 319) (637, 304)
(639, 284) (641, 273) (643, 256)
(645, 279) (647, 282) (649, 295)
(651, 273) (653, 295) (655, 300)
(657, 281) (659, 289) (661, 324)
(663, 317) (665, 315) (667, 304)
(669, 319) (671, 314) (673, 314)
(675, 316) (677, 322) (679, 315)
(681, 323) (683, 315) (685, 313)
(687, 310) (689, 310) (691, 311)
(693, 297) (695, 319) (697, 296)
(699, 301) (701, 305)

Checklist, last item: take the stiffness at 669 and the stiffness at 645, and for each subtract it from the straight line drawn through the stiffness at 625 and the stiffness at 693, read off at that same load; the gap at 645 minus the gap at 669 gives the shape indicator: 43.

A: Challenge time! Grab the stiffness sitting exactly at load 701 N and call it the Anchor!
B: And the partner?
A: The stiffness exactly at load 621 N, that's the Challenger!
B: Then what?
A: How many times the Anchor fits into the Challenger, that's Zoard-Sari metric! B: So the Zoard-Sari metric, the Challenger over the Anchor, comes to 1.01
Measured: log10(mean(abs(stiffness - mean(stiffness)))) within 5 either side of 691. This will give 0.70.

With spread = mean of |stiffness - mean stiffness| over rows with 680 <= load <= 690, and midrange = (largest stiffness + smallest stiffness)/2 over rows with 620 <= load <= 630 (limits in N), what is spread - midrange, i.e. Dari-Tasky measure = -304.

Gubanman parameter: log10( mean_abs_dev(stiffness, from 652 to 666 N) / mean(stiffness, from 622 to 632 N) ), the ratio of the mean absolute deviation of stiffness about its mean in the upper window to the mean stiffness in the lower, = -1.36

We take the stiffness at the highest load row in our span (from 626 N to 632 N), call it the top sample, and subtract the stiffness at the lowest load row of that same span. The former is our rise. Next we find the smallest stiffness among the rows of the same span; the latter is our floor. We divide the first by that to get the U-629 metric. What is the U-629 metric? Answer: 0.040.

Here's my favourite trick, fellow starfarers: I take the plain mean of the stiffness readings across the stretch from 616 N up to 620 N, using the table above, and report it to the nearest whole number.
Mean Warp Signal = 299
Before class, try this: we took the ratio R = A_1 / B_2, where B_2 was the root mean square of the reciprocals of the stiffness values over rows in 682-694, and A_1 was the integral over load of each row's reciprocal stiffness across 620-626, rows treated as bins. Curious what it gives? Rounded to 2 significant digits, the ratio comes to 6.0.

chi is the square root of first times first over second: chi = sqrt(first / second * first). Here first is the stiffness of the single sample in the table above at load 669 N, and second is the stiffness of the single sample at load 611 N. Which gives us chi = 18.1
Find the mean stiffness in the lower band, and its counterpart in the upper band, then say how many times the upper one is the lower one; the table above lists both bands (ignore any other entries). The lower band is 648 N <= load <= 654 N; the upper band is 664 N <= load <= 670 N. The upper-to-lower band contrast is 1.09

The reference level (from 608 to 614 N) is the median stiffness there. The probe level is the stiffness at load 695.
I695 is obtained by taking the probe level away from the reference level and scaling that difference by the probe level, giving -0.03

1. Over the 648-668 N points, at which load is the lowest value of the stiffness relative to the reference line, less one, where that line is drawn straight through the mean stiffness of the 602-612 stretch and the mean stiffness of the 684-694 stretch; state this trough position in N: 651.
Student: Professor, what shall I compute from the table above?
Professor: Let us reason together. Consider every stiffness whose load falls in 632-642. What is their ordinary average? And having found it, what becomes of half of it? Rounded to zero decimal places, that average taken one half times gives 149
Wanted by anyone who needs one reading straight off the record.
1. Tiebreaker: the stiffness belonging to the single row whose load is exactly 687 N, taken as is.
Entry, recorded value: 310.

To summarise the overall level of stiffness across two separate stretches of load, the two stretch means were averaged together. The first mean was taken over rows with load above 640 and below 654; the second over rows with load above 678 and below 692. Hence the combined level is 296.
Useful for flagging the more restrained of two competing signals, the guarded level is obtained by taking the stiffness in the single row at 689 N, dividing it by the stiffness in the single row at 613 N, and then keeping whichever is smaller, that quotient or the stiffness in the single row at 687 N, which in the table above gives 1.01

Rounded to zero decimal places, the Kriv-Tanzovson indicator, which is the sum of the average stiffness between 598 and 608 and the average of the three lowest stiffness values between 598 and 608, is 653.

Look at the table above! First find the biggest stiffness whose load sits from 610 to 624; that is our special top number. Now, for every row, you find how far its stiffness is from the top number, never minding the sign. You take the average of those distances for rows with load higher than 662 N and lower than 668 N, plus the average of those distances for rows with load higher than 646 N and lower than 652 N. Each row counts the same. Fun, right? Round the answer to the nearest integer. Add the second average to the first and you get 43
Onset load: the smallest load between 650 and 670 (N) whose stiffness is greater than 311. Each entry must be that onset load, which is 661 N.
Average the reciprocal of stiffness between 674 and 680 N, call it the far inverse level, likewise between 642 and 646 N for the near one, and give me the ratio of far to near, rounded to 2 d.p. 0.84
